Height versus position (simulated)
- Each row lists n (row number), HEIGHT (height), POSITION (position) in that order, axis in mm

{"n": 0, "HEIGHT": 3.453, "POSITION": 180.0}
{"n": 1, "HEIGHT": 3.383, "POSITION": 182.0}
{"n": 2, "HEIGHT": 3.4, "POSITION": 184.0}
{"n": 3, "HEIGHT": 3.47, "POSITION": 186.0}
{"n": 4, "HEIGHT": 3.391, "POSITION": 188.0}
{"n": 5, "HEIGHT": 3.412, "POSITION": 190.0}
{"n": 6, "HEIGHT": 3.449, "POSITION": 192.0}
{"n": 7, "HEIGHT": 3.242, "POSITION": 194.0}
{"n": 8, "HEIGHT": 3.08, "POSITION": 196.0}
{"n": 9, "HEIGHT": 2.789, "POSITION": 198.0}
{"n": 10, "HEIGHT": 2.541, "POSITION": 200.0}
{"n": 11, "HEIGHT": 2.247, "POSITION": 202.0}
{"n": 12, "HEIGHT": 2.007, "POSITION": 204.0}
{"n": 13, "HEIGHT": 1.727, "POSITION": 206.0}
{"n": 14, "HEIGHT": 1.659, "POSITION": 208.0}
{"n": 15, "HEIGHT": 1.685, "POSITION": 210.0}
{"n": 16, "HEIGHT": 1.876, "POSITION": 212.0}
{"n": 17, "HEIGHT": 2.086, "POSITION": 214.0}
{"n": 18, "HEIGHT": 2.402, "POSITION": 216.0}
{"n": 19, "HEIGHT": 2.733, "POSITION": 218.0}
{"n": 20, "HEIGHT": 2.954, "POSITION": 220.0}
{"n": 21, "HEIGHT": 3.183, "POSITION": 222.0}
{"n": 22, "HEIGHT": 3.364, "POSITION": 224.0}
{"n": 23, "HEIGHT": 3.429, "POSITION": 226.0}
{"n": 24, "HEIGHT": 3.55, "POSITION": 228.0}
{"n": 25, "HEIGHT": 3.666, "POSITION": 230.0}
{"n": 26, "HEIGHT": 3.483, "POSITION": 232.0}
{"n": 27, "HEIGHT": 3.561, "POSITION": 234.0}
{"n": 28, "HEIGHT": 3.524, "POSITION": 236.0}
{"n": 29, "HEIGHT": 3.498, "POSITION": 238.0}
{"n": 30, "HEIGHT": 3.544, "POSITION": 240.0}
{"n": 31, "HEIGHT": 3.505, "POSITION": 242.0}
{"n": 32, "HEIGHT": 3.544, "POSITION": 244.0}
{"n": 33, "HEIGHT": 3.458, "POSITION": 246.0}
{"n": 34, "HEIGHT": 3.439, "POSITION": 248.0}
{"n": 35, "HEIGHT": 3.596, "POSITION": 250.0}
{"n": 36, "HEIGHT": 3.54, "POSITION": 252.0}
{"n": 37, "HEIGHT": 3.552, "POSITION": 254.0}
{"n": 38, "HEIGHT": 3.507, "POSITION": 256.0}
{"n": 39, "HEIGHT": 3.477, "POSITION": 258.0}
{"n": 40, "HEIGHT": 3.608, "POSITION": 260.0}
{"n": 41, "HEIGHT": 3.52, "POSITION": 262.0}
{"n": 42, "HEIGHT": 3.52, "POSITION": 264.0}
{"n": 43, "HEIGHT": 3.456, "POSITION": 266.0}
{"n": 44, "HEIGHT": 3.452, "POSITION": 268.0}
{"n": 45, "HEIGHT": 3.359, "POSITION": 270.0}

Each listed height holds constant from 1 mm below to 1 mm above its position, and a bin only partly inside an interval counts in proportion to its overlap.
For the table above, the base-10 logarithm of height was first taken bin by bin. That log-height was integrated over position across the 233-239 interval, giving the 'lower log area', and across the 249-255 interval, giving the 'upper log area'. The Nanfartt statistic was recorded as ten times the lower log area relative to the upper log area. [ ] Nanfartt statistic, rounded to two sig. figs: 9.9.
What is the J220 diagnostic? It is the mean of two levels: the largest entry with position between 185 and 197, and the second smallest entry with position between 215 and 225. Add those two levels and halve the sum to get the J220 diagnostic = 3.1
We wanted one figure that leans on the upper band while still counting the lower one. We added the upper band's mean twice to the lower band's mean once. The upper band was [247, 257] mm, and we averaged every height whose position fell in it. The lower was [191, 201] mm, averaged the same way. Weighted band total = 10.1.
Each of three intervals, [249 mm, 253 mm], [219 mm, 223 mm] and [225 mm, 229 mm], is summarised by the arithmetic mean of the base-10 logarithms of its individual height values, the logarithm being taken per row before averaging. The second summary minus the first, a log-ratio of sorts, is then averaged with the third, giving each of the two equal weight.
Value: 0.24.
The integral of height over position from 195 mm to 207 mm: 28.8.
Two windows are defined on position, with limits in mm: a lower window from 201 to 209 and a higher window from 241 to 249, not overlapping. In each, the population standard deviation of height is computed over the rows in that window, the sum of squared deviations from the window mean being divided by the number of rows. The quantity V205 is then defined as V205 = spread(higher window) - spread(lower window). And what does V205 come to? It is -0.19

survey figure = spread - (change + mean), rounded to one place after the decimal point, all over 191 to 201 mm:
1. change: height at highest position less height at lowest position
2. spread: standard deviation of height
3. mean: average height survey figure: -1.8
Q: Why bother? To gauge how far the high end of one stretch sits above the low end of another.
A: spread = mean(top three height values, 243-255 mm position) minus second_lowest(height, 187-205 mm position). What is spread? 1.3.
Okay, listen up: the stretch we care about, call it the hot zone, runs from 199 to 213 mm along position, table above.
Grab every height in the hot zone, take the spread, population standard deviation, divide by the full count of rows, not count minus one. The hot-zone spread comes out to 0.30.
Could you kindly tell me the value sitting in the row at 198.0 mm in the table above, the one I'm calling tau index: 2.789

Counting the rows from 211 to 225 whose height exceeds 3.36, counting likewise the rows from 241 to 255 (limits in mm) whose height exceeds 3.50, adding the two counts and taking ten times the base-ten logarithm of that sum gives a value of 7.8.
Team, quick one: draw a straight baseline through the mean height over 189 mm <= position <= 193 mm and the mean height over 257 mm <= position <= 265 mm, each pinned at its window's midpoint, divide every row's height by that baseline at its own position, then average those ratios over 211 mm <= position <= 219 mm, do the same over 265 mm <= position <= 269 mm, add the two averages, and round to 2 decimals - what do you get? 1.63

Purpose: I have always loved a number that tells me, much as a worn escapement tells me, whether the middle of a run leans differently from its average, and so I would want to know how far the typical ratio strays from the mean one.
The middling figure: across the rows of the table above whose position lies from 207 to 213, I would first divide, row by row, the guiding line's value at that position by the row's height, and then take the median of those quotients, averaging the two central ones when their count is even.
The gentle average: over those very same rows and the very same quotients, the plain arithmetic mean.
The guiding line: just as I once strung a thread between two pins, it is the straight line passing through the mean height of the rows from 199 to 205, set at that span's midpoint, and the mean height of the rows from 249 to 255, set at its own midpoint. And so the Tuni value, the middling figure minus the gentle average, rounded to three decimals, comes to 0.035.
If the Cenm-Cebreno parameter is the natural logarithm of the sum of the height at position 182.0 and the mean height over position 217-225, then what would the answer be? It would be 1.86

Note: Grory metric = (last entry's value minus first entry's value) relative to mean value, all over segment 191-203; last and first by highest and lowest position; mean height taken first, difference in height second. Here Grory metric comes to -0.42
